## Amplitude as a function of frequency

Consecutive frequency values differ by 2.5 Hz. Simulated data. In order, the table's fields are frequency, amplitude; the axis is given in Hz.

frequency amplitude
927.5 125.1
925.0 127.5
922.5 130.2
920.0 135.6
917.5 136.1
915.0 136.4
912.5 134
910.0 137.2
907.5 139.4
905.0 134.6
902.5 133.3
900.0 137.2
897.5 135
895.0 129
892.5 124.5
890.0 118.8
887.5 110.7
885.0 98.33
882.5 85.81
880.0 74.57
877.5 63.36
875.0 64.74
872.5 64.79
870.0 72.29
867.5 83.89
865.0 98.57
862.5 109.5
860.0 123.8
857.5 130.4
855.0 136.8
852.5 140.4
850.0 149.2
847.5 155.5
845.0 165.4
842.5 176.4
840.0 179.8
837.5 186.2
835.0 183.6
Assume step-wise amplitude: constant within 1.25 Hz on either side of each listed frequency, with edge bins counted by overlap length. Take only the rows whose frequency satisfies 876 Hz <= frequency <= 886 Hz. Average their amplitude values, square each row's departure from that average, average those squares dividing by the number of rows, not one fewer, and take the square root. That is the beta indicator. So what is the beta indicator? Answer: 13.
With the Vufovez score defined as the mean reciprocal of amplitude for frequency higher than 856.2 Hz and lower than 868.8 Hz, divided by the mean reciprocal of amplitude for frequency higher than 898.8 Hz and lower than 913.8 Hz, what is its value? 1.28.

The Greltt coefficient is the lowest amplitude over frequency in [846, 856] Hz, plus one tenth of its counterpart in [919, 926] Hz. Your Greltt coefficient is 150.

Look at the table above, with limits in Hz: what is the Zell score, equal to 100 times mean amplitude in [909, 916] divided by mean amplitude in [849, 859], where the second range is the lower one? 98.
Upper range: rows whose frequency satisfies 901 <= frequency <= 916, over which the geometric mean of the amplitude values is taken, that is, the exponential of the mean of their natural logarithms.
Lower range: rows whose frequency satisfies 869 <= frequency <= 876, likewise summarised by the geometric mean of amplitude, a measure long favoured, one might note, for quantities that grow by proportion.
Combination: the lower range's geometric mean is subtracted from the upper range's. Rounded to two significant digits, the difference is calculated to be 69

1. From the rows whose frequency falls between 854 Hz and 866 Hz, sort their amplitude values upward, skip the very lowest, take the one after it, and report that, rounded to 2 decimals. 109.50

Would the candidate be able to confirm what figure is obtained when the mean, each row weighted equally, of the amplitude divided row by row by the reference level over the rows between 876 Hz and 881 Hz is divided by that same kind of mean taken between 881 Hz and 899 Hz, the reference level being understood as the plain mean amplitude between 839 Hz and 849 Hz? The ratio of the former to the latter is 0.60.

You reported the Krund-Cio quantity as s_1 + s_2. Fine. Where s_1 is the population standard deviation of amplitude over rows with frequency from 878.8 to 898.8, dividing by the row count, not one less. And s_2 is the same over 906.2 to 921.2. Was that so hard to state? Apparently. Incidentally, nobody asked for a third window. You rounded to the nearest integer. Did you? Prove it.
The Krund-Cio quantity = 22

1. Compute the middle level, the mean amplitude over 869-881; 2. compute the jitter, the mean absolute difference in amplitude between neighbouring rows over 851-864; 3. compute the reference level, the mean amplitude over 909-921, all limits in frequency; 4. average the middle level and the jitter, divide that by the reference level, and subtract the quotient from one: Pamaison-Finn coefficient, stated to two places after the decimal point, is 0.72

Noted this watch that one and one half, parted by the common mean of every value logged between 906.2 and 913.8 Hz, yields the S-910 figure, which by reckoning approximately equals 0.0110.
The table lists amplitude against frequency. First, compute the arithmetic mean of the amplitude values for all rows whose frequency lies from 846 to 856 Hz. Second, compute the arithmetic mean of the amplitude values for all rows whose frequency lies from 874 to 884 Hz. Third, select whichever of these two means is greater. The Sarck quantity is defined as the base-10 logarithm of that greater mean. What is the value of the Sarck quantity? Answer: 2.16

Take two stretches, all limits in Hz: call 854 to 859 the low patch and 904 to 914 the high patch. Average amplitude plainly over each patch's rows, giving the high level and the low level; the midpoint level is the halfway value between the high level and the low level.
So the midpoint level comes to 135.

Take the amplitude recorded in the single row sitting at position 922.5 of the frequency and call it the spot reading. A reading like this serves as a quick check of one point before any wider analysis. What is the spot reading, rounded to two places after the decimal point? 130.20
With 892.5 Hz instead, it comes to 124.50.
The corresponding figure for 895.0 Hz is 129.00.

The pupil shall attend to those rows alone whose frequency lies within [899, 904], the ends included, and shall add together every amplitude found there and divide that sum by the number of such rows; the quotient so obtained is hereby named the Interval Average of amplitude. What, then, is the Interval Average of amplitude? 135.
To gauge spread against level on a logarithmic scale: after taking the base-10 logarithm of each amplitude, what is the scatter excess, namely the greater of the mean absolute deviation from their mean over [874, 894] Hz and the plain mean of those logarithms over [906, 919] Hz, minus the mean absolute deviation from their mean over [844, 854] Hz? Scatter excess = 2.11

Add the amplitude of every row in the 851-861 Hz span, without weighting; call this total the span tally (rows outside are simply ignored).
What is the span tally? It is 531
